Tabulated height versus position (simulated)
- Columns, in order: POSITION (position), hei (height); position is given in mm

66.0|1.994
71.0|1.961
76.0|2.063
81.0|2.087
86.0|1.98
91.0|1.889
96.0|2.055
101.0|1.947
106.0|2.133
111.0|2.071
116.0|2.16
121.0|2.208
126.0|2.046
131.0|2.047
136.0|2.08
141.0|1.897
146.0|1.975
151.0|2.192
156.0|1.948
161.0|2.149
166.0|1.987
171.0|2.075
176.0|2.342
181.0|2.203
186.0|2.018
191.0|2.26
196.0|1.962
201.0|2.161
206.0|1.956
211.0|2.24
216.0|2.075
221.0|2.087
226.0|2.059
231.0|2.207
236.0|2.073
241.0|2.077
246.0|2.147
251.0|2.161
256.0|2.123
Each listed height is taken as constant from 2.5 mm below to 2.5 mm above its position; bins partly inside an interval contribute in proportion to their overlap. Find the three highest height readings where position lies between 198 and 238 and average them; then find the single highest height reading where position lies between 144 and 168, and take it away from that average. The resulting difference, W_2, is 0.011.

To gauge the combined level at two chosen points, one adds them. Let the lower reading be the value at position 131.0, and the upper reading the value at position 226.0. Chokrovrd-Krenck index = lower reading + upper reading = 4.11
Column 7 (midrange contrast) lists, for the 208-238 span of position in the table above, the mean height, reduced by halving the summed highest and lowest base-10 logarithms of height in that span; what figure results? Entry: 1.79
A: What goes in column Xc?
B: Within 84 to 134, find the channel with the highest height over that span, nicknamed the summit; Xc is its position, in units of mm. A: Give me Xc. 121.0 mm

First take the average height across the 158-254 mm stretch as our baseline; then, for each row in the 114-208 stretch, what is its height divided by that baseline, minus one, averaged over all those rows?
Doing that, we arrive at -0.014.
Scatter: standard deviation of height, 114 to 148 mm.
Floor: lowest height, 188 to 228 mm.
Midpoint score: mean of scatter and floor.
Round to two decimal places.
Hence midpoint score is 1.03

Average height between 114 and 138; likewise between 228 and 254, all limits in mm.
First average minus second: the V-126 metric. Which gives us -0.02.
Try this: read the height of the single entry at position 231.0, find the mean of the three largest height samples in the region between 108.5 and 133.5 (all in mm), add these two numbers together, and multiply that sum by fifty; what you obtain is 218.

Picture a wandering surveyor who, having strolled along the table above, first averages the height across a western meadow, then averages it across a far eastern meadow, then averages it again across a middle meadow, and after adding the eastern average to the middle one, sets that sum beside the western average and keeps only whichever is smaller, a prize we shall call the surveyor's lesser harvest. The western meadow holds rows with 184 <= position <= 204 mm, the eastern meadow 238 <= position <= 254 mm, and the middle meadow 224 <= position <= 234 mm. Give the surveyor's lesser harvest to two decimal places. 2.10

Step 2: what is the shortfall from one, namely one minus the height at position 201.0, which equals -1.16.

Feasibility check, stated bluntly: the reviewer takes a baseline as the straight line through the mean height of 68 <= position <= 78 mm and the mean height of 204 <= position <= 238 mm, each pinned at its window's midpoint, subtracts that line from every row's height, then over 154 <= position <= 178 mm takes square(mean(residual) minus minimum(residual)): 0.021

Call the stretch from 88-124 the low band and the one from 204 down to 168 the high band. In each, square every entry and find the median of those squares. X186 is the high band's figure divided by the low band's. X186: 1.09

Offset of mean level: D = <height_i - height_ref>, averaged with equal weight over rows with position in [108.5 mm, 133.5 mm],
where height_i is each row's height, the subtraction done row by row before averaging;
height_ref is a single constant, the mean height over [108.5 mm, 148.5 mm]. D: 0.05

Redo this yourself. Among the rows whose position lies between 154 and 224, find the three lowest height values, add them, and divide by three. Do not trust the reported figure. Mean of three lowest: 1.96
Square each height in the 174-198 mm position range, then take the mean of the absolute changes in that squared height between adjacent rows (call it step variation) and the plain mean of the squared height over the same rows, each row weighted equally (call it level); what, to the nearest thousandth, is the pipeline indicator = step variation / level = 0.198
